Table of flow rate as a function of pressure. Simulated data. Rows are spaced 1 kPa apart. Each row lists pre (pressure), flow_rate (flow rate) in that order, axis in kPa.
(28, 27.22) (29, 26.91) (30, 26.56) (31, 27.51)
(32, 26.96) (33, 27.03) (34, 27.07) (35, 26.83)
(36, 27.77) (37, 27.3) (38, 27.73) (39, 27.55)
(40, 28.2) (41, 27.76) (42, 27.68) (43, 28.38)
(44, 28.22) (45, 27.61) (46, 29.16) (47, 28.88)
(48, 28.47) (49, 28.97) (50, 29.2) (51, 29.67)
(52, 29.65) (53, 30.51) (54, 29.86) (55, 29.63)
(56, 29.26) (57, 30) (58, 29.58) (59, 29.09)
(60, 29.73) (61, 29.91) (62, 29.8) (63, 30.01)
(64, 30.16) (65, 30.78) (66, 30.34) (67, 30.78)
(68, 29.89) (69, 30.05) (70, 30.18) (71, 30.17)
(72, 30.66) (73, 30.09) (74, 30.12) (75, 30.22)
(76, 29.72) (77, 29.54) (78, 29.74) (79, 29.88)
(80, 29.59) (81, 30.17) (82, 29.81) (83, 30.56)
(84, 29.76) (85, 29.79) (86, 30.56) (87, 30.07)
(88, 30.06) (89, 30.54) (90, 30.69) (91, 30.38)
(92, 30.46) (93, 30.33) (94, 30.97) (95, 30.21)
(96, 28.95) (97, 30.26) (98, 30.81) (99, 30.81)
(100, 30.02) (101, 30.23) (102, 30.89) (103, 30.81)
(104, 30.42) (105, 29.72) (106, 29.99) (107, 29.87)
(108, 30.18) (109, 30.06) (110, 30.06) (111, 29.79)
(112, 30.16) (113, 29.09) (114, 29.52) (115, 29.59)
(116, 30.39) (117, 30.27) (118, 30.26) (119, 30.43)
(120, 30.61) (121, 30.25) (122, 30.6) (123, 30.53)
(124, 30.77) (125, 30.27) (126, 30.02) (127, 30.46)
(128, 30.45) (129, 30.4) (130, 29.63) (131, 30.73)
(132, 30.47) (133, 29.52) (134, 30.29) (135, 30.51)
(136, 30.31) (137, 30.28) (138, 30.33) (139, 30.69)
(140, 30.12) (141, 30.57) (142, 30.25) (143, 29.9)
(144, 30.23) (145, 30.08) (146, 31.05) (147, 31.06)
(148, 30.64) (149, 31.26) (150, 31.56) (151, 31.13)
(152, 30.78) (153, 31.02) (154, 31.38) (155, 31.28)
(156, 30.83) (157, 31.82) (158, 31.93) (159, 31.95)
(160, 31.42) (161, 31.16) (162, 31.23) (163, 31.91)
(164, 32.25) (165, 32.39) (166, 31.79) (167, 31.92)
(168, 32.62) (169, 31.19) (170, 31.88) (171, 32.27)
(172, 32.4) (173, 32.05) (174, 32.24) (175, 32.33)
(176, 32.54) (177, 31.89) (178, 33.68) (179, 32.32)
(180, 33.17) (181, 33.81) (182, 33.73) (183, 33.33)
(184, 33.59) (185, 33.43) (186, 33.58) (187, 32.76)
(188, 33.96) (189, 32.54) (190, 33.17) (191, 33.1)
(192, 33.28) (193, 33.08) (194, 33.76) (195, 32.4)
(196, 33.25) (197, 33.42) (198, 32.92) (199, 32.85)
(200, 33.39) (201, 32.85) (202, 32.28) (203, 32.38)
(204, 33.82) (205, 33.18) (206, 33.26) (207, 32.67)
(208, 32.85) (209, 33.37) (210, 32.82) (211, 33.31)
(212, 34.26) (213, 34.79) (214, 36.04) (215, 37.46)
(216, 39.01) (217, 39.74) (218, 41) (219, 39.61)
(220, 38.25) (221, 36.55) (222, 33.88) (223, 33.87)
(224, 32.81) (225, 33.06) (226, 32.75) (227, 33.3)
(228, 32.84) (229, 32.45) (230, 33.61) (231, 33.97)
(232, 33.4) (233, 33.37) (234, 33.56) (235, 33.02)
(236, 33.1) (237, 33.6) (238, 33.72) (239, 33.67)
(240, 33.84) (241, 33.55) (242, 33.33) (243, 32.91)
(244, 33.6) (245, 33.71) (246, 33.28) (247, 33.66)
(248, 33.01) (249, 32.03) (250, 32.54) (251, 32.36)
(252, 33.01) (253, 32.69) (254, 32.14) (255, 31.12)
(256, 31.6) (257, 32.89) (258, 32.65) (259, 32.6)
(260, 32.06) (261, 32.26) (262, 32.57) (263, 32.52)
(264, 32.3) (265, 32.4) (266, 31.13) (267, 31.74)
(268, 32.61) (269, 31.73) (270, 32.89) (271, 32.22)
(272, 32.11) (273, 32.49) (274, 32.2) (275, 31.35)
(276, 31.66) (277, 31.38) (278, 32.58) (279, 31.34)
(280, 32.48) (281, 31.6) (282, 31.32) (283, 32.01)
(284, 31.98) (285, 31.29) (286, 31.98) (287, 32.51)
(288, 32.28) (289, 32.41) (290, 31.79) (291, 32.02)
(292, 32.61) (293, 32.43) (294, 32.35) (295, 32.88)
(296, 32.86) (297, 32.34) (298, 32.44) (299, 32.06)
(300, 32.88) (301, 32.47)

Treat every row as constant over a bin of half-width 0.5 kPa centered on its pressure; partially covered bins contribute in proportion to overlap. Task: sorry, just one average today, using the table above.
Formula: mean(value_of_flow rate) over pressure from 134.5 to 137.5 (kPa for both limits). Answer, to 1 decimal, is 30.4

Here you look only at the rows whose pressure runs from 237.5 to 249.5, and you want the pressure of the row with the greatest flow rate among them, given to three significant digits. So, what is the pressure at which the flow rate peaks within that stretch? 240 kPa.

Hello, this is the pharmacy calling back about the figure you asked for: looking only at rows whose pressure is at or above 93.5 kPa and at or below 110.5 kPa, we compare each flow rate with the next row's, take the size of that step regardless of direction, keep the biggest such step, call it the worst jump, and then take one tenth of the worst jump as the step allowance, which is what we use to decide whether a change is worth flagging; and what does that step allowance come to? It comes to 0.13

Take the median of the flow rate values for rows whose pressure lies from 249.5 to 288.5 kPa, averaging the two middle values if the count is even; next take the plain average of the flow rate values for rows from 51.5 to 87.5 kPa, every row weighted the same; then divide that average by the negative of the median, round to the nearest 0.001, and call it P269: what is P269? -0.931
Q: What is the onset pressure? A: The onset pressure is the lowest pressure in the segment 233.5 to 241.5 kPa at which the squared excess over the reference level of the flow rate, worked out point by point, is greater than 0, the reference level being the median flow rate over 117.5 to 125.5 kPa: 234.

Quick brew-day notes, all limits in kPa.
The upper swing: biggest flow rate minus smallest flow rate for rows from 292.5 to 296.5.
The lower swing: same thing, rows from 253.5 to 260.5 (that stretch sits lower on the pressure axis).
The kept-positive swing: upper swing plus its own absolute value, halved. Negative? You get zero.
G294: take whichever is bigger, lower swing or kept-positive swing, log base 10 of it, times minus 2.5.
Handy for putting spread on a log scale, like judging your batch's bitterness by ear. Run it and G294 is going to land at -0.62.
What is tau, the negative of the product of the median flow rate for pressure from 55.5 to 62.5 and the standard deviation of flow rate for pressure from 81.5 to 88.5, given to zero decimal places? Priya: -10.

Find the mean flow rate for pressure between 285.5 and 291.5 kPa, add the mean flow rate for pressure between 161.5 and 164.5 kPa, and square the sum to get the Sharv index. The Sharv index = 4091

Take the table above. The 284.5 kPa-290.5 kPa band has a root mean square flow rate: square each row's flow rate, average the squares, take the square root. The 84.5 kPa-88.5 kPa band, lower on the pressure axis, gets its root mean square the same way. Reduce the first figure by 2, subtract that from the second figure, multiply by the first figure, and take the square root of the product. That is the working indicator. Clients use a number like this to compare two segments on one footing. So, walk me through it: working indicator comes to 1.6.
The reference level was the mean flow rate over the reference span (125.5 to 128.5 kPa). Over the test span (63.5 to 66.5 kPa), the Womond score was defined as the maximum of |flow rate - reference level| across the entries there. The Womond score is 0.5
